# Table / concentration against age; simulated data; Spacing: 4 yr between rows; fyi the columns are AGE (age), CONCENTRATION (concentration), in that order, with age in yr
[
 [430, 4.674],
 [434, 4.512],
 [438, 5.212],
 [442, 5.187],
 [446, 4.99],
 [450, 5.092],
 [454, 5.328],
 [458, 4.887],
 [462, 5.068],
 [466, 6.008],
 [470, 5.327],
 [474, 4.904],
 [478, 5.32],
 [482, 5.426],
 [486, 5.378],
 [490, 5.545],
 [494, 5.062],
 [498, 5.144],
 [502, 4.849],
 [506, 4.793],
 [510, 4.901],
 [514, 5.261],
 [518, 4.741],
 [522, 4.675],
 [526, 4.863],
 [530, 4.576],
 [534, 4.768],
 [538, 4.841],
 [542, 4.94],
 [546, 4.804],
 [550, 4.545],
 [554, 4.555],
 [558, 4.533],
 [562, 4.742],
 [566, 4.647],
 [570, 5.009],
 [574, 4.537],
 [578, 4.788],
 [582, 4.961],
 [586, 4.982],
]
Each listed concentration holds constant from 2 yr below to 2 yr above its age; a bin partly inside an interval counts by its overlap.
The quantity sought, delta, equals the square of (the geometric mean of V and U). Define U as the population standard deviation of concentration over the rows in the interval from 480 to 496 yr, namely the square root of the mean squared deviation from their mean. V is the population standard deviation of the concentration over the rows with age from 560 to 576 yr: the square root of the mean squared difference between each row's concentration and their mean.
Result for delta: 0.03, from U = 0.18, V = 0.17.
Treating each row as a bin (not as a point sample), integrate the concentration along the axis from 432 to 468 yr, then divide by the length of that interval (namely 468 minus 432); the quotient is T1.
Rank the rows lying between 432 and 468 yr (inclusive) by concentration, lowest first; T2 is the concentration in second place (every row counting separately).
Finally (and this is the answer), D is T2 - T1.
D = -0.256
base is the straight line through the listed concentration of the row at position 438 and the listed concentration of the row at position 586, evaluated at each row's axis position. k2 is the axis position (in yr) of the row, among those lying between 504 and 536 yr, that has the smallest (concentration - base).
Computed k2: 530 yr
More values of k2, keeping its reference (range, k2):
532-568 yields 550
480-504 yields 502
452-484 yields 458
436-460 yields 458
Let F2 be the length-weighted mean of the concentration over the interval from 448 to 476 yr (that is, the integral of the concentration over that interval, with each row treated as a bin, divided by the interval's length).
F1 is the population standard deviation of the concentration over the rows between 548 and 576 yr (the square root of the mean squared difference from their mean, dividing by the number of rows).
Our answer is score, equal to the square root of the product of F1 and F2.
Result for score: 0.92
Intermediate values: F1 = 0.16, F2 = 5.23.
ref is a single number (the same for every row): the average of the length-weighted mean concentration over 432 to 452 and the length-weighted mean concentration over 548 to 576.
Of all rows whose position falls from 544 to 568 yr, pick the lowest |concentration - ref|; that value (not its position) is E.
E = 0.022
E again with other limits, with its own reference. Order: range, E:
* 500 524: 0.023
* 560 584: 0.038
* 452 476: 0.061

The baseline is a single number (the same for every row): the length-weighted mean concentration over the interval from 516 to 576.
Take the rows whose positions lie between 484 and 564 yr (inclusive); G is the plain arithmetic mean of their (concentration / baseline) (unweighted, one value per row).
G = 1.03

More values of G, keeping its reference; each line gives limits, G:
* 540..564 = 0.99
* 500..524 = 1.03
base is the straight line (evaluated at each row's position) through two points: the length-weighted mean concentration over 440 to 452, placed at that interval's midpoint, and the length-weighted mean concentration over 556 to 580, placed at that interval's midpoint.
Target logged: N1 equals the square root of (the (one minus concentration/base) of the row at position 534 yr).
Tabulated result 0.10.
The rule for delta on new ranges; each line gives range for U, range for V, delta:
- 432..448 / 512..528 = 0.06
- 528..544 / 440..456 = 0.02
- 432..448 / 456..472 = 0.12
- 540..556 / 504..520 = 0.03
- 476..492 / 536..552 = 0.01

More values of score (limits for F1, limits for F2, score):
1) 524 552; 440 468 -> 0.85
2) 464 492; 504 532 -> 1.21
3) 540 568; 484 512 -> 0.85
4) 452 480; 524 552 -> 1.30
